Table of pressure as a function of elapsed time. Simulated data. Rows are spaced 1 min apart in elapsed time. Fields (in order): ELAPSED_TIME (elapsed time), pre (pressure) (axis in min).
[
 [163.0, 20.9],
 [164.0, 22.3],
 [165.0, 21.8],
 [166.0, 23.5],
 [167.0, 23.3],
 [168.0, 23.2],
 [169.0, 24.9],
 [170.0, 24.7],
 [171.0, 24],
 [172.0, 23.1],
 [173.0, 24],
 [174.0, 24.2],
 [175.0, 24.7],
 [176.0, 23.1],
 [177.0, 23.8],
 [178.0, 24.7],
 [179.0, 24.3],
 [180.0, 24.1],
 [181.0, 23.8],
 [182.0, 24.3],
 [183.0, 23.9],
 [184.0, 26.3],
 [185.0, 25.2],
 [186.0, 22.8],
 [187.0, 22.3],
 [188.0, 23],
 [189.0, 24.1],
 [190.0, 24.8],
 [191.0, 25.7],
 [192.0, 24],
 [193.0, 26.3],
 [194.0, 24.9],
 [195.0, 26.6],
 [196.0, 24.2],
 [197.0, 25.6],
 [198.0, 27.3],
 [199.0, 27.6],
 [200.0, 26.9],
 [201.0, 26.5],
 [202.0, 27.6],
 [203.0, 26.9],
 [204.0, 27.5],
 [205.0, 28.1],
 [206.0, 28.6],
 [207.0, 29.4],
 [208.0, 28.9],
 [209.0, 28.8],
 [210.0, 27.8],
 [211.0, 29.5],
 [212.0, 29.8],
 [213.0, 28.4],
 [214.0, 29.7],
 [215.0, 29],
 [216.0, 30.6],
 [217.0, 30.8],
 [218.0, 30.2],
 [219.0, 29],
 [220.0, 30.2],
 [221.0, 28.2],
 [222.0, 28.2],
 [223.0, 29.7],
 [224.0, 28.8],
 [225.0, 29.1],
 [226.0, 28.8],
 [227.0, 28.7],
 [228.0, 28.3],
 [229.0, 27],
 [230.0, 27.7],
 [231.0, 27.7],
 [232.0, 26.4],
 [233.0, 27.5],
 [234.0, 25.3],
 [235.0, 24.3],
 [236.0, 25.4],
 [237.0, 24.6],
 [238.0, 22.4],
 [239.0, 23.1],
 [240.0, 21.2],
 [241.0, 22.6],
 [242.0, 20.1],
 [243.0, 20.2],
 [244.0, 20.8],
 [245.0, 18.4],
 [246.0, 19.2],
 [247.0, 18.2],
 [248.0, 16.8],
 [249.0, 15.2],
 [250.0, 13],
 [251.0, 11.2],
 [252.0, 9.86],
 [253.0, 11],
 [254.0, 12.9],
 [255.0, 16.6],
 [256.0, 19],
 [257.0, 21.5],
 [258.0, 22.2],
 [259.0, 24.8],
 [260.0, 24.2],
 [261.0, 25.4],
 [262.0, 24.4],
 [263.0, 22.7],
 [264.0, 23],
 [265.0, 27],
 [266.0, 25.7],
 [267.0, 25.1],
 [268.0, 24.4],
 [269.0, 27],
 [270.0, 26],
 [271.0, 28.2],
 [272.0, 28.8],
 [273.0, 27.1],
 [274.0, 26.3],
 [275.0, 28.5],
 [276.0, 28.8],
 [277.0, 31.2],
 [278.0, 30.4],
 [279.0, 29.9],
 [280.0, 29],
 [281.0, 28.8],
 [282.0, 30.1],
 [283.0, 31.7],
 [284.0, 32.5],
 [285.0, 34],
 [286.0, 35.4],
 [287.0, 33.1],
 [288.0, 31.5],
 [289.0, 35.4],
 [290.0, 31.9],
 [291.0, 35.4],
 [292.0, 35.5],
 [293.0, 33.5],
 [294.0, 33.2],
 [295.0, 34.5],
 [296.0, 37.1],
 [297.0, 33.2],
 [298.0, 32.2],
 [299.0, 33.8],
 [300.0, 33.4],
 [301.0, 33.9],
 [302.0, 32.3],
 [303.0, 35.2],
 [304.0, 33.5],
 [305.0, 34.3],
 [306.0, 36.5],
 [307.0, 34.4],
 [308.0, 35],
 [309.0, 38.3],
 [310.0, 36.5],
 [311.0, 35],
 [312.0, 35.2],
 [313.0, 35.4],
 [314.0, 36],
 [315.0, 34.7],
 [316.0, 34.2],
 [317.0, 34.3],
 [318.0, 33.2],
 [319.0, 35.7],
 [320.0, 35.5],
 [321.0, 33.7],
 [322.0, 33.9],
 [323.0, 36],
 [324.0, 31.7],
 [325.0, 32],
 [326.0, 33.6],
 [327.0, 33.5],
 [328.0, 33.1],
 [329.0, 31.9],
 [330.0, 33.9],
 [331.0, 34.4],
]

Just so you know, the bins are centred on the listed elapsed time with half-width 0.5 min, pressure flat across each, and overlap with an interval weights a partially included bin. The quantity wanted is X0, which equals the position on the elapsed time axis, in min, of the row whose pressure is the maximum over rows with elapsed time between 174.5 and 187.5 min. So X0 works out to 184.0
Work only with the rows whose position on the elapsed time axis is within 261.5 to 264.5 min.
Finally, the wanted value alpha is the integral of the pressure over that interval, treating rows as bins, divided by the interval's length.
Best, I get 23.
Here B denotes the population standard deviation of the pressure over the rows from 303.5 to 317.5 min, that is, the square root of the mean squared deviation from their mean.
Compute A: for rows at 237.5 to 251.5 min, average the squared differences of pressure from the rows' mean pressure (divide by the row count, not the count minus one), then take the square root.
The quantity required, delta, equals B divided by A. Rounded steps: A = 3.5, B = 1.2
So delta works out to 0.3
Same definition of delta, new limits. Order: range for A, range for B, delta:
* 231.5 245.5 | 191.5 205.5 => 0.5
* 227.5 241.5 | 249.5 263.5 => 2.6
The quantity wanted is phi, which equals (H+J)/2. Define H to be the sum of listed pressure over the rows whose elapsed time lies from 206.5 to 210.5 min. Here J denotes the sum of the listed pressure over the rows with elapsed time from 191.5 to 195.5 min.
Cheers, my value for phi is 108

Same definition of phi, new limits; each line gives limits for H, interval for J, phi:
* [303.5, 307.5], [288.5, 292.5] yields 138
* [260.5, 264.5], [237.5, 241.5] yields 92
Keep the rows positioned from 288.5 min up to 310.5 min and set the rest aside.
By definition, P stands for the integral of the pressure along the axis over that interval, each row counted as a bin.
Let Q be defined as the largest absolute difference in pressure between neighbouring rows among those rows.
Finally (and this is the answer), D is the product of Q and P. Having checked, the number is 2960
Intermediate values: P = 759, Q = 3.9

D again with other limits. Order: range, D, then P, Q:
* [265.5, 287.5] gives 1669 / 642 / 2.6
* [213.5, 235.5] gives 1375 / 625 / 2.2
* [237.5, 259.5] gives 1481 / 400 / 3.7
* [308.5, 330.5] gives 3256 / 757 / 4.3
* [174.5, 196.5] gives 1289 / 537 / 2.4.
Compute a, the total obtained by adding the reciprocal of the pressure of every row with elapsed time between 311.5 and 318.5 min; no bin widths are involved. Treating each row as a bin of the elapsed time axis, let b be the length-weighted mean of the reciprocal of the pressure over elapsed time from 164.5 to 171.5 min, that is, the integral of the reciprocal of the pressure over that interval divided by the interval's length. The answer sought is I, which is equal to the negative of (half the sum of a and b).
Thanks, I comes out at -0.122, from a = 0.20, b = 0.0424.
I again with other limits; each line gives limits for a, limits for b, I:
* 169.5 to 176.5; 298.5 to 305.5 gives -0.161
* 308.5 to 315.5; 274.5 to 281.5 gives -0.115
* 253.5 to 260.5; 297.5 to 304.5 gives -0.197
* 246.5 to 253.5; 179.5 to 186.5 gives -0.290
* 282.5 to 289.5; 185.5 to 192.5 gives -0.126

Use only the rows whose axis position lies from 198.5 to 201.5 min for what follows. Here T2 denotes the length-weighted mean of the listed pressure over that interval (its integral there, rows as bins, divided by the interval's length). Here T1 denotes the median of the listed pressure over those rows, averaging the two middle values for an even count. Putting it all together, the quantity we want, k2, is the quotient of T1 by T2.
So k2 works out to 1.00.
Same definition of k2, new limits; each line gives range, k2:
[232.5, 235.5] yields 0.98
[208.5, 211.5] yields 1.00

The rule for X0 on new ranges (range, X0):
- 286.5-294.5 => 292.0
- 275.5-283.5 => 283.0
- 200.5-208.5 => 207.0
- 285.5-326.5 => 309.0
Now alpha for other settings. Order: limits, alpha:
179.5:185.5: 25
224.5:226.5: 29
